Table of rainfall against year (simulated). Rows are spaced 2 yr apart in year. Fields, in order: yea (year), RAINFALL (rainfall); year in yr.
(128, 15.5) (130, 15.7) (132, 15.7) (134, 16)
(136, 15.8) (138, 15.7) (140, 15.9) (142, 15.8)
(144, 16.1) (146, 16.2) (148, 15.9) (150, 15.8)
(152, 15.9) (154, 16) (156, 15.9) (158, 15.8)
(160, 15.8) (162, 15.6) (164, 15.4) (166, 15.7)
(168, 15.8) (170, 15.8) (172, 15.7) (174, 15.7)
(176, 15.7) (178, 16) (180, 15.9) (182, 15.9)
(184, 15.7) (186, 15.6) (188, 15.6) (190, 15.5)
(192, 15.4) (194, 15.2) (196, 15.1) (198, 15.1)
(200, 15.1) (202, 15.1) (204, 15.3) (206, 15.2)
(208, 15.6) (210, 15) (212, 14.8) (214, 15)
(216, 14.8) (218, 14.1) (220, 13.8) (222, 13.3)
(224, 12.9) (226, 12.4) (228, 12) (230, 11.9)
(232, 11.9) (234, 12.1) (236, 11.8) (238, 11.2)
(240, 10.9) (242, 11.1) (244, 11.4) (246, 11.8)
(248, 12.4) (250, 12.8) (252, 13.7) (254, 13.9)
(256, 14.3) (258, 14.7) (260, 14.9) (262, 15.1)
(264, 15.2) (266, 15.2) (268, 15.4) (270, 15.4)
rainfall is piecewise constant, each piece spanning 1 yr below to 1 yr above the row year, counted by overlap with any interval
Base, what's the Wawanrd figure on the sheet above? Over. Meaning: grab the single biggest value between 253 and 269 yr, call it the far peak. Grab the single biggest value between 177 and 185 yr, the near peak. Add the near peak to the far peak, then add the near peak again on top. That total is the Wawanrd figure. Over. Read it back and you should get 47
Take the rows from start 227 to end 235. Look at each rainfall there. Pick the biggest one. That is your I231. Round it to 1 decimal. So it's 12.1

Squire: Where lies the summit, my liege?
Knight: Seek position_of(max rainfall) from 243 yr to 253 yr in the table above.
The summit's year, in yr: 252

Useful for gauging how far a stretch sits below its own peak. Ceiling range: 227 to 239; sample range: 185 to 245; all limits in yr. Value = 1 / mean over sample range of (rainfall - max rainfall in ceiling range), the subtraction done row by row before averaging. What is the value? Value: 0.59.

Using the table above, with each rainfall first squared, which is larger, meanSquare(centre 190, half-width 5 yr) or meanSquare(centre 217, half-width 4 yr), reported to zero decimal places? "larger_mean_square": 239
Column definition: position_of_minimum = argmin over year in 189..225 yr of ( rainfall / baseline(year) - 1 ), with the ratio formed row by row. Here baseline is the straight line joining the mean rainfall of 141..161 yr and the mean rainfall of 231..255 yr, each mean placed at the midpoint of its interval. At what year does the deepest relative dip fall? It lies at 224 yr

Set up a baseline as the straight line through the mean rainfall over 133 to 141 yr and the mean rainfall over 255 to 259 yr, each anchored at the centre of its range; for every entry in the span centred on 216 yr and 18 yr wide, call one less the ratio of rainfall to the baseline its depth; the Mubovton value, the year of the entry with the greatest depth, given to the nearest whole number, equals 224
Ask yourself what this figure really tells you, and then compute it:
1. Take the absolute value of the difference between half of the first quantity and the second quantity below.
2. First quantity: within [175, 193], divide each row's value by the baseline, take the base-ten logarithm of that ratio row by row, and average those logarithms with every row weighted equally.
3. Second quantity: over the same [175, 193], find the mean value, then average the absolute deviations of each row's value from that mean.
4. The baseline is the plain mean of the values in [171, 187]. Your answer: 0.16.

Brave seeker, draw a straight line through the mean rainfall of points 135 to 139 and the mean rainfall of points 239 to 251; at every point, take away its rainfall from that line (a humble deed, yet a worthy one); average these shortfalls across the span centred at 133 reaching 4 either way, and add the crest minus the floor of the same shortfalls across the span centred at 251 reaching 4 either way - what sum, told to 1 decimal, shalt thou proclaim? 1.8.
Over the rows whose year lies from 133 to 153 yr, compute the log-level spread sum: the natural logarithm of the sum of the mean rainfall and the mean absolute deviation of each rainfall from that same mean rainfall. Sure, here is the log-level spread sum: 2.774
